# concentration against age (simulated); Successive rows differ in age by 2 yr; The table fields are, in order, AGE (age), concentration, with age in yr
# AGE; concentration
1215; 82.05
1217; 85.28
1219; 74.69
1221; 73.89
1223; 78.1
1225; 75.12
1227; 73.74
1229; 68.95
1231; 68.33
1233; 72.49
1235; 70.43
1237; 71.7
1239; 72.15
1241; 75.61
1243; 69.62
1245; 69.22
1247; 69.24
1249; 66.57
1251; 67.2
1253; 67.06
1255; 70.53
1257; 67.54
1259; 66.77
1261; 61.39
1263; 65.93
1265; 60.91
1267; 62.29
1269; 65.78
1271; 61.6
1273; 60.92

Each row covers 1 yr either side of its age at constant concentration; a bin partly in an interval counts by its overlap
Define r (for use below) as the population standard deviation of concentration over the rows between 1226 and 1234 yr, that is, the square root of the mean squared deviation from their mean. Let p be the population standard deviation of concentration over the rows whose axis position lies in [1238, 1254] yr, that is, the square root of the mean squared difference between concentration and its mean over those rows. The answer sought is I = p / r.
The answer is 1.24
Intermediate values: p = 2.83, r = 2.3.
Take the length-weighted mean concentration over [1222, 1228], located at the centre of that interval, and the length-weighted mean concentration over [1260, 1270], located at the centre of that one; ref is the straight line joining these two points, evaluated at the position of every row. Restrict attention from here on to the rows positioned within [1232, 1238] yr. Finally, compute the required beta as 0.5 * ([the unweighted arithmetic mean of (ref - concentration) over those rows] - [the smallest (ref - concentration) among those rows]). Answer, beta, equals 0.39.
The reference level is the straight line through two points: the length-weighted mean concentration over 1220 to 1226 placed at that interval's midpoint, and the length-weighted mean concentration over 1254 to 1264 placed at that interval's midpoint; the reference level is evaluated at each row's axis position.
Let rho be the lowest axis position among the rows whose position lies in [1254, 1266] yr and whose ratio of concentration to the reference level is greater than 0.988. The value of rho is 1255 yr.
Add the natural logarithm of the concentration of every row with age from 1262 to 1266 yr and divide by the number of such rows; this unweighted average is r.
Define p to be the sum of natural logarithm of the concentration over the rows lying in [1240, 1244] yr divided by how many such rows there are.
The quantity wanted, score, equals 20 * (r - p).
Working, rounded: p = 4.28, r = 4.15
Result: -3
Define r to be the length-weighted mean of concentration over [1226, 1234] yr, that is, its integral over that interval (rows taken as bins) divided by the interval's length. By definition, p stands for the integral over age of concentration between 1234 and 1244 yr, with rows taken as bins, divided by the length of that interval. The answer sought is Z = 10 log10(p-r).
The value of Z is 0.1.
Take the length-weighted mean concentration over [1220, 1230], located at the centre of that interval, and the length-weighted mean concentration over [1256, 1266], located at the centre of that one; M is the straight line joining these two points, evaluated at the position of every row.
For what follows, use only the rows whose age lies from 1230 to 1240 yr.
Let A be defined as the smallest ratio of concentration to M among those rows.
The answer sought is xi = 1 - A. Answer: 0.056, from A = 0.94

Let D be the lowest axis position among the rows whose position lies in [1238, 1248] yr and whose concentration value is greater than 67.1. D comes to 1239 yr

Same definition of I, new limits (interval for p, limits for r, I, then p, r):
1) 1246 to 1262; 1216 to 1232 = 0.50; 2.49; 5.0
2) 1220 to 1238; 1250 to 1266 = 0.96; 2.92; 3.0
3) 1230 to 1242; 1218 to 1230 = 0.81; 2.20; 2.7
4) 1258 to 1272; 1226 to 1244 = 1.05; 2.33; 2.2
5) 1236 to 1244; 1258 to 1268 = 0.89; 2.15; 2.4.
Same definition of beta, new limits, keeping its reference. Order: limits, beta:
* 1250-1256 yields 1.44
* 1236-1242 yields 1.54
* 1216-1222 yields 3.35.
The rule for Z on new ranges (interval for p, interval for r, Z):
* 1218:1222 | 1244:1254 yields 8.1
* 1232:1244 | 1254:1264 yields 7.5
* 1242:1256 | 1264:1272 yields 7.7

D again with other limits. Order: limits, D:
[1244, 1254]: 1245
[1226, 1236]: 1227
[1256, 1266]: 1257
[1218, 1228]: 1219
